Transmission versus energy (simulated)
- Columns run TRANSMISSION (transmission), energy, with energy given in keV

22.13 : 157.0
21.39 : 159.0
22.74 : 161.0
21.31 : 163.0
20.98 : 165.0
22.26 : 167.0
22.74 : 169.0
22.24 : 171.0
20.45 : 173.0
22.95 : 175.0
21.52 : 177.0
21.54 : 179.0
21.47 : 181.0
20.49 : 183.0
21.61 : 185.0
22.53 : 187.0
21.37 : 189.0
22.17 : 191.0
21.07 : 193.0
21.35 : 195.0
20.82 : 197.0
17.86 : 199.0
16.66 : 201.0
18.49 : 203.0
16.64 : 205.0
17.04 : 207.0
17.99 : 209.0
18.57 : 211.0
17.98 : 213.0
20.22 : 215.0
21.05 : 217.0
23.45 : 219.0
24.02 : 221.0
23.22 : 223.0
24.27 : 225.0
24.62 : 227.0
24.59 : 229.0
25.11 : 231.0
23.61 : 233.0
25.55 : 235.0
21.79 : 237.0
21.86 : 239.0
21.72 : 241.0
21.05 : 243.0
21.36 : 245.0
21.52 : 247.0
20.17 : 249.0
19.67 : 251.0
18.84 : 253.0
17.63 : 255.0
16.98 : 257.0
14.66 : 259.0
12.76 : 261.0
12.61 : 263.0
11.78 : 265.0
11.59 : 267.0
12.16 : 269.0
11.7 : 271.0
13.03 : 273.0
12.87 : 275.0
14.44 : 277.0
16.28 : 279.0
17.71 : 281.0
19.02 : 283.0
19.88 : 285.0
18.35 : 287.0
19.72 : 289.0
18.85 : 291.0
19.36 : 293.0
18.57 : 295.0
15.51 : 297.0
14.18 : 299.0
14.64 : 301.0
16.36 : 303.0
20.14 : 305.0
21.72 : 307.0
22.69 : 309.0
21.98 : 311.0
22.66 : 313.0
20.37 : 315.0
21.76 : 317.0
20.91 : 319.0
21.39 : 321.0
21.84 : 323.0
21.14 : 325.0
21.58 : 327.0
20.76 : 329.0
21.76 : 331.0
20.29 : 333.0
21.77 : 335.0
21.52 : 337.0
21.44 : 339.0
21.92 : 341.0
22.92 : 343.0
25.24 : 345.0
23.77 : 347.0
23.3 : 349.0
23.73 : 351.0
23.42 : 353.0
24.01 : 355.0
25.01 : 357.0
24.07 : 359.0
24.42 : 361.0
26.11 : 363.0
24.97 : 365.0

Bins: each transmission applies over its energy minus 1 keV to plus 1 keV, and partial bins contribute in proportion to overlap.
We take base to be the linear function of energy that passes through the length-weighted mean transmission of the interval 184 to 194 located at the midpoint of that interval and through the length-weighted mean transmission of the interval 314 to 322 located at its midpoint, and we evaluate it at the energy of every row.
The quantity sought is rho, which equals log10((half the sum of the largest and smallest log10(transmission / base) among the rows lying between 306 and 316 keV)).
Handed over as -2.1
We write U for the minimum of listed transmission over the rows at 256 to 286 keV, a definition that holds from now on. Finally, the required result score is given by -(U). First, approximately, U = 11.59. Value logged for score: -11.6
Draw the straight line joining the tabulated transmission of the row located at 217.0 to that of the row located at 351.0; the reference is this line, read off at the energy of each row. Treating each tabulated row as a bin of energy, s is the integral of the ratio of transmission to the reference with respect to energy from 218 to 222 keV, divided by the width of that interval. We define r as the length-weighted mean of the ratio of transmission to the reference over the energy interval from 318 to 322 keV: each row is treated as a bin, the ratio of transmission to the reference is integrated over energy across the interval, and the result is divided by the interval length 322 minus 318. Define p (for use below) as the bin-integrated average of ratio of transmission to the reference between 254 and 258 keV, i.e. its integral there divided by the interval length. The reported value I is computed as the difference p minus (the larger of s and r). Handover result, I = -0.3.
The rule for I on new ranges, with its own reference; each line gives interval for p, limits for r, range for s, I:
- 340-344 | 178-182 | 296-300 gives -0.1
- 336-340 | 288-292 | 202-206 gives 0.1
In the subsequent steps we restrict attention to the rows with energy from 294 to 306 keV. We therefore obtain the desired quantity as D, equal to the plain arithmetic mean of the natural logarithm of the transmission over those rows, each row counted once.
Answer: 2.80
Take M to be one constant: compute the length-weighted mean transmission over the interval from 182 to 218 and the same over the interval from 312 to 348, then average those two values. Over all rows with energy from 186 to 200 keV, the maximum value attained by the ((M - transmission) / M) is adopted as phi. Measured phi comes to 0.14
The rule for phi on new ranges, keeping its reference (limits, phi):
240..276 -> 0.44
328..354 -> 0.02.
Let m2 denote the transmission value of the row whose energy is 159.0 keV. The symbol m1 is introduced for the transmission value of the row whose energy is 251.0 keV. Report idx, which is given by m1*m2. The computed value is 421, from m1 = 19.67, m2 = 21.39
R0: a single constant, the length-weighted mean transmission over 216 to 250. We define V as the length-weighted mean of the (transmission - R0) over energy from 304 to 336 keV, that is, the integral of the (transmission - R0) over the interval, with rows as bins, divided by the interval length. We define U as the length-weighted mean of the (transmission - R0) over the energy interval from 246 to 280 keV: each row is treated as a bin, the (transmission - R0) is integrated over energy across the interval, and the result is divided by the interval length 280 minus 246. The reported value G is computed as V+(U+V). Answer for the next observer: -11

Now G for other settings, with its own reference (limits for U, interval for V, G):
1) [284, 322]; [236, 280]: -16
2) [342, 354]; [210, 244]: 0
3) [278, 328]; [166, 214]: -9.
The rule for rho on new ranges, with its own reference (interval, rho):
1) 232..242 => -1.4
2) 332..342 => -2.8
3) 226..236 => -1.2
